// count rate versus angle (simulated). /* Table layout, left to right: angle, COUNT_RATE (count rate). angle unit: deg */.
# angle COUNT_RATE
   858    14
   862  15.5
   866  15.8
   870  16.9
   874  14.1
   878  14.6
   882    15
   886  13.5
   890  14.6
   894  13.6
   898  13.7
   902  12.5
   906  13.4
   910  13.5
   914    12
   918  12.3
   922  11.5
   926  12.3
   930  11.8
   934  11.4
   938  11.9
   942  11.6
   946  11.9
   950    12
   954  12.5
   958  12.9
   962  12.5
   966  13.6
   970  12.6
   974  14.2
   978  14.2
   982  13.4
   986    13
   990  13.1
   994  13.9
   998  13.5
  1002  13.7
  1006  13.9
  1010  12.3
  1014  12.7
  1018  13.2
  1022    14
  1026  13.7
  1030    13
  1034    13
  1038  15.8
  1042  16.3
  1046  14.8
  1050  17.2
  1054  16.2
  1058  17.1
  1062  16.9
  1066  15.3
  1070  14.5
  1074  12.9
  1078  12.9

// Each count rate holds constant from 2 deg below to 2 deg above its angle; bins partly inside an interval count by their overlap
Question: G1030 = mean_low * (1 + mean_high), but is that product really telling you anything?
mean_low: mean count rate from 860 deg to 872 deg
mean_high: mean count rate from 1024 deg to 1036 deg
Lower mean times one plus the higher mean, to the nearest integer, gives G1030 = 229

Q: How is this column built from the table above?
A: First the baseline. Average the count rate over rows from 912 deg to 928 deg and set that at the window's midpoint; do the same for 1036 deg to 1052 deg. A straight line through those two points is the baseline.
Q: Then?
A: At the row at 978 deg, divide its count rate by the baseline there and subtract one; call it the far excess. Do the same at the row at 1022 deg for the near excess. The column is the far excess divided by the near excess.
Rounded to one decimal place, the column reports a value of -0.3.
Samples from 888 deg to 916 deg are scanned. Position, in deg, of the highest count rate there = 890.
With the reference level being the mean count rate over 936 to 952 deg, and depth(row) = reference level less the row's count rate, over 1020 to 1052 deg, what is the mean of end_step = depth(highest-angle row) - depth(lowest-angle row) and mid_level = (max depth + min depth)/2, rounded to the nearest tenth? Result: -3.2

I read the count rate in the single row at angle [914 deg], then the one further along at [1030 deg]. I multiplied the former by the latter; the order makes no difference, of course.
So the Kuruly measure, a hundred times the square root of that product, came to 1249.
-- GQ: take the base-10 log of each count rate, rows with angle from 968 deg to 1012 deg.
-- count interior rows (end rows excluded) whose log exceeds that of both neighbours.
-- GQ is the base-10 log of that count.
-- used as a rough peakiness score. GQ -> 0.30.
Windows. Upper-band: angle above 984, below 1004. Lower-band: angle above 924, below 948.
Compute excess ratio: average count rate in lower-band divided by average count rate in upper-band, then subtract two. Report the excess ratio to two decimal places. -1.12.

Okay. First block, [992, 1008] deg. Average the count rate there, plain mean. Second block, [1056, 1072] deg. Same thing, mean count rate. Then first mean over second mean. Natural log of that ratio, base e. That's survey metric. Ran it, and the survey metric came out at -0.15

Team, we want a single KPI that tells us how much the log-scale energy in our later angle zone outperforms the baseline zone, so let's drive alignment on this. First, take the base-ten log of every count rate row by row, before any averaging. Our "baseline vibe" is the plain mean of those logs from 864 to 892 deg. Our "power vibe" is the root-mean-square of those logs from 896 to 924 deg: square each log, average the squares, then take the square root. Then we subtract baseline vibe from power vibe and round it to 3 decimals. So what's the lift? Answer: -0.070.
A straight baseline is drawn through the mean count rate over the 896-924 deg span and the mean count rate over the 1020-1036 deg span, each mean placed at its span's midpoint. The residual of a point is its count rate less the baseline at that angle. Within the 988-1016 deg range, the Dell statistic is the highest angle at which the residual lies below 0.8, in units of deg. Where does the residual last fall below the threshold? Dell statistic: 1014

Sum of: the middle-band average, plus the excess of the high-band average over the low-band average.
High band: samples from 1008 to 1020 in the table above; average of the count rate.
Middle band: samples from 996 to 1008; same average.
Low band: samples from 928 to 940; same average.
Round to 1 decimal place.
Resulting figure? 14.7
